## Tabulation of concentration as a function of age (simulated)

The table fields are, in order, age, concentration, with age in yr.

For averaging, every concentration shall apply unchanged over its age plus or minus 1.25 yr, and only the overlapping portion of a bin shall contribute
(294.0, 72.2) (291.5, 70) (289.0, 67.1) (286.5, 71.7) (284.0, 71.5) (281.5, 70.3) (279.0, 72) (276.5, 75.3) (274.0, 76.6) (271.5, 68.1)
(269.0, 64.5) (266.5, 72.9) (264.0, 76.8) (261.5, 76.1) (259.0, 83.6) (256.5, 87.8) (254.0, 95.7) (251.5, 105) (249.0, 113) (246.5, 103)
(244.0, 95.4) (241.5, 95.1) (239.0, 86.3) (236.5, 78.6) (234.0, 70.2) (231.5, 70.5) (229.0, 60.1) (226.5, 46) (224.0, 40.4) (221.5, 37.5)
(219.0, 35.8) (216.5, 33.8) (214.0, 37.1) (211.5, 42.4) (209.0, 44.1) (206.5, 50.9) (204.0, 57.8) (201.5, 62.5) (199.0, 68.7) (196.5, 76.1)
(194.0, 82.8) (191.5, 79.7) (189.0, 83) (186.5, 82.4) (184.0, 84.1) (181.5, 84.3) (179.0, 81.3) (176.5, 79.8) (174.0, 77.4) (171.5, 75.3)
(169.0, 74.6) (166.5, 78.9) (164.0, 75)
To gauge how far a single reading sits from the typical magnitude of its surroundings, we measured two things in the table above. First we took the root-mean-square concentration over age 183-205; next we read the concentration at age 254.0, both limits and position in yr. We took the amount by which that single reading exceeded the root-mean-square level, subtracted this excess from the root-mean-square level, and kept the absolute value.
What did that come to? 56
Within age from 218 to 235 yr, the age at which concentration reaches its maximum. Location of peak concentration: 231.5 yr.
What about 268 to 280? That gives 274.0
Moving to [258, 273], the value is 259.0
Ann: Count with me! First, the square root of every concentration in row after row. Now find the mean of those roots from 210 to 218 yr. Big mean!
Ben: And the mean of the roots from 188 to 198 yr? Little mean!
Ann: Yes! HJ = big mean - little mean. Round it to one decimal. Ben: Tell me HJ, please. -2.8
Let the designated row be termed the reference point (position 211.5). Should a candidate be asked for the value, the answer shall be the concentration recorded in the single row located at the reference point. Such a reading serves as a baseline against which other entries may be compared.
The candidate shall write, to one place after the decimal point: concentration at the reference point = 42.4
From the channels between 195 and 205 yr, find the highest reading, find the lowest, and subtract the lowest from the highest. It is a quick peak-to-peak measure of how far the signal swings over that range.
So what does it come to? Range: 18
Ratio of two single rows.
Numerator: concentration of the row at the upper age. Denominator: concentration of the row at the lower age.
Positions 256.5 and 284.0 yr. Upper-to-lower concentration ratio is 0.81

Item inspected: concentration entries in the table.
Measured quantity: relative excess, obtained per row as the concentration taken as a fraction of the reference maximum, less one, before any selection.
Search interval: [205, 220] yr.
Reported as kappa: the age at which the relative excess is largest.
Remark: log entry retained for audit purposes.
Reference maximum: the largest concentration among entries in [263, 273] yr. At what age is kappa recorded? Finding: 206.5 yr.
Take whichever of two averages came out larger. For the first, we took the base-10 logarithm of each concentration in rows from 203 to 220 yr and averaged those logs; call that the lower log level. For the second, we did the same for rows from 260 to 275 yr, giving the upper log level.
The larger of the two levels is 1.86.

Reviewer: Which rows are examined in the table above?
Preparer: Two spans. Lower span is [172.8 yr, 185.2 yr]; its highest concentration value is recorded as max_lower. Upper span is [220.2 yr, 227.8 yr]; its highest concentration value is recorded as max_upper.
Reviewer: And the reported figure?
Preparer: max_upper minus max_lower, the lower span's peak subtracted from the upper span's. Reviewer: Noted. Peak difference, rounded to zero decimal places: -38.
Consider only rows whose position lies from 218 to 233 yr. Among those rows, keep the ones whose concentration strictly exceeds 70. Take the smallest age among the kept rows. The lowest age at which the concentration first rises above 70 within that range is 231.5 yr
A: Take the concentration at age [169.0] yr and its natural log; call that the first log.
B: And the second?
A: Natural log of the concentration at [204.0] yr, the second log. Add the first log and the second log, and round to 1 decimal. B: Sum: 8.4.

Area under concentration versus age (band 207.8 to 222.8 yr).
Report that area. 577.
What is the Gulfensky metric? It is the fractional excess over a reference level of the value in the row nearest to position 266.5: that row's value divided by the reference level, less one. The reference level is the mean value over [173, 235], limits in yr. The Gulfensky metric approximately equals 0.16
